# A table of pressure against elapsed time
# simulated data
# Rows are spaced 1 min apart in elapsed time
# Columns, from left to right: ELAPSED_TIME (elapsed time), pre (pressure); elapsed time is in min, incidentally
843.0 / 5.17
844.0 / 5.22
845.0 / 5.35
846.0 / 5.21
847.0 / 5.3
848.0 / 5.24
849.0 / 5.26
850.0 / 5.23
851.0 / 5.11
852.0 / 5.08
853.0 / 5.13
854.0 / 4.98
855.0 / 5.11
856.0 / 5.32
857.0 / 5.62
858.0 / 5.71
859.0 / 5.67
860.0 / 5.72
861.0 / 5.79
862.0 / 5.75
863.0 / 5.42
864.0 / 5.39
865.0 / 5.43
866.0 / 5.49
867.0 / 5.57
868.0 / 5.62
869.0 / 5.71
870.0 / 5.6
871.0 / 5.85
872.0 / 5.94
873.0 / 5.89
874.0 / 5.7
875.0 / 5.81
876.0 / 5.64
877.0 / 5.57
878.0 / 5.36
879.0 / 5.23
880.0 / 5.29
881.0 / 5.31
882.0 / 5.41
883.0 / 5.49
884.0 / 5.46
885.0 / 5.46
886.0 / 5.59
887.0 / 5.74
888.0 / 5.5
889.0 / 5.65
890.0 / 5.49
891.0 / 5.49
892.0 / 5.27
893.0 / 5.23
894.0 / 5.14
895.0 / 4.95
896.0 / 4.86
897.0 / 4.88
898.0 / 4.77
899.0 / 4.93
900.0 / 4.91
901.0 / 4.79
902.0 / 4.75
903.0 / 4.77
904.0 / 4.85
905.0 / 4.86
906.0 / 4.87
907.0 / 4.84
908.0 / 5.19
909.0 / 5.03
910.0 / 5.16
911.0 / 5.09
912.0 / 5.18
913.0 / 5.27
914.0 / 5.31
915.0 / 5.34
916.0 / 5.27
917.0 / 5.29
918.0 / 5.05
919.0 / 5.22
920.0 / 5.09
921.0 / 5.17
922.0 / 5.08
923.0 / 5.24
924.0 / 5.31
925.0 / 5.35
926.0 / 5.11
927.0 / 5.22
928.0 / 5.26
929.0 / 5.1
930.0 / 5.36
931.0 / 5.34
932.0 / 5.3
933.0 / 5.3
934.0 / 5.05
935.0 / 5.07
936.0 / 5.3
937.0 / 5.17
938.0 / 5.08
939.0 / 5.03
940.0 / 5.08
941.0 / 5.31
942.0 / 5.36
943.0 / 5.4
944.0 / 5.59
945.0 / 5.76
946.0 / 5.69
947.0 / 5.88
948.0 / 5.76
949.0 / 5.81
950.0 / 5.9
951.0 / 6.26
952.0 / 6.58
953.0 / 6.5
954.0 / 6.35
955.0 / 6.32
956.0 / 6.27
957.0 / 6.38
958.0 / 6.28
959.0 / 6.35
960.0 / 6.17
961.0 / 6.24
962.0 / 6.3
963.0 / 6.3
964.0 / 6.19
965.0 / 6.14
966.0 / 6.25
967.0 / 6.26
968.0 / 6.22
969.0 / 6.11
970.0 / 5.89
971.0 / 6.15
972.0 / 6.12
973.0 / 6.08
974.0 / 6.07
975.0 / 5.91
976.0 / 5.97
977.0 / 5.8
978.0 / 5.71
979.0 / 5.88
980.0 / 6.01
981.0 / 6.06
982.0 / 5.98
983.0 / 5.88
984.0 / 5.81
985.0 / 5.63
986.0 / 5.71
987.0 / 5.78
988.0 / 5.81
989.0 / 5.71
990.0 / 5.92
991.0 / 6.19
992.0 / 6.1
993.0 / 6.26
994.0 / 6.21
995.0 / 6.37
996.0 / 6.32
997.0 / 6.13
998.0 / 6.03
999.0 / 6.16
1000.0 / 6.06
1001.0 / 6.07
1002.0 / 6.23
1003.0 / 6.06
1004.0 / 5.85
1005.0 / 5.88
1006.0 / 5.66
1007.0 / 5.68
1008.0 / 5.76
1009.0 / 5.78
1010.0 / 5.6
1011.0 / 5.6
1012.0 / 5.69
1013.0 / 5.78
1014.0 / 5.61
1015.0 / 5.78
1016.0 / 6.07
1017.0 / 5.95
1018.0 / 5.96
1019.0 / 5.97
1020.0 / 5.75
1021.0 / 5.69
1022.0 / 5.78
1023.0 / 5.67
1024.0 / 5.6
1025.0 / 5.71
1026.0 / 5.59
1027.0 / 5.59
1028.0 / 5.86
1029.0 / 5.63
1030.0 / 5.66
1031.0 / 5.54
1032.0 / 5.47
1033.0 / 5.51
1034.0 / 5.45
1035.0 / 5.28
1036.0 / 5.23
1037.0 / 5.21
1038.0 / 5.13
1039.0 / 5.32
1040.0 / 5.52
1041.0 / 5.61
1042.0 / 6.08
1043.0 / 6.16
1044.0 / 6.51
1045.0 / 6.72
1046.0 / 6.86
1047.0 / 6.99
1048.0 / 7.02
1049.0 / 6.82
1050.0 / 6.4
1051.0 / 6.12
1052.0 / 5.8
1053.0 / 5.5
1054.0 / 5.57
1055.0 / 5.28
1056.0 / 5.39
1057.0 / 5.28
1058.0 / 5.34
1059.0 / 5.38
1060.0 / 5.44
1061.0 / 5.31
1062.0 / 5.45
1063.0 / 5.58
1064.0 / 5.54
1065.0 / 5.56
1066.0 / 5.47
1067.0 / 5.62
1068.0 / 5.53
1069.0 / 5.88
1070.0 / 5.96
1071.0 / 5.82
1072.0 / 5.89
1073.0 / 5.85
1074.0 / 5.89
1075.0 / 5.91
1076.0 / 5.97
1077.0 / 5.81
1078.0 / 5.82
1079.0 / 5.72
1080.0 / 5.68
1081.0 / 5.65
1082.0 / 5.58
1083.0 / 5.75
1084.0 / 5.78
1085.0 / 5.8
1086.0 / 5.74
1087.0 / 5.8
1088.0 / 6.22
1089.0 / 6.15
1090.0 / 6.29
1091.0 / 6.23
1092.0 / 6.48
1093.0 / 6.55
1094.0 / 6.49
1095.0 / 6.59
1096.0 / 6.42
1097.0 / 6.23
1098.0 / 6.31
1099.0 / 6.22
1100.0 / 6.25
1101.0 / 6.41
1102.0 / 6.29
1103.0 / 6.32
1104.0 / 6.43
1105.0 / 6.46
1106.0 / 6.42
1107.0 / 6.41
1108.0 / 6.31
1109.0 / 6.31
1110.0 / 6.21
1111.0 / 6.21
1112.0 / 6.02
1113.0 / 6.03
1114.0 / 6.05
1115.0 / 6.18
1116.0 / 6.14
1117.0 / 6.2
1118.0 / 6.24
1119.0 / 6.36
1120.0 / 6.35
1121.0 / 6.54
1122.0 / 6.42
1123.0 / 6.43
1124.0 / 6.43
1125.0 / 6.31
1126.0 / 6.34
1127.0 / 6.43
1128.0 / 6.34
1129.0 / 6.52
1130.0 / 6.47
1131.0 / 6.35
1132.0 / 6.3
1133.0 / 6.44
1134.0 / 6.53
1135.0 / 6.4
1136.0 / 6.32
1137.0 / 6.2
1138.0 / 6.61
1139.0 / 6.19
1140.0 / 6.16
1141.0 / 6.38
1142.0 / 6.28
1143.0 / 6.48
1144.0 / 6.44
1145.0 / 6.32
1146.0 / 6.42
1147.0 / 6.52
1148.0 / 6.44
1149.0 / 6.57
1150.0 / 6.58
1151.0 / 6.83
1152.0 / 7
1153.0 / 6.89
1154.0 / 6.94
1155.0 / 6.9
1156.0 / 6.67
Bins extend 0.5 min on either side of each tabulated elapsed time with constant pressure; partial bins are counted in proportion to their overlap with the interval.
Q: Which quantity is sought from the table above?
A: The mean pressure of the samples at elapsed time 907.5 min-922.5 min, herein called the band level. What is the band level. 5.2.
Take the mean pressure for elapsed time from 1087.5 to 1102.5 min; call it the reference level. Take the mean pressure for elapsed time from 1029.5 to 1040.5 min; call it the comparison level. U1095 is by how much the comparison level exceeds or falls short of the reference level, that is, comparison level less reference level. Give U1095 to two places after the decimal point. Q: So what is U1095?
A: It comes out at -0.95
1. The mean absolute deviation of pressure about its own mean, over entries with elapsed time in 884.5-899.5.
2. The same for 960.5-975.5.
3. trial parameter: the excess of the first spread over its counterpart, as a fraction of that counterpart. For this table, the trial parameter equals 1.9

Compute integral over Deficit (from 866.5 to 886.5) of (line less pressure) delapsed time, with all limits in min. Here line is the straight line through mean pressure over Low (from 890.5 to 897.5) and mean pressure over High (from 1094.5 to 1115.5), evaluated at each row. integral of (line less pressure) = -11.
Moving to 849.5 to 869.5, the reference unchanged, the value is -10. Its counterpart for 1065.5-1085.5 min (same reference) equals 7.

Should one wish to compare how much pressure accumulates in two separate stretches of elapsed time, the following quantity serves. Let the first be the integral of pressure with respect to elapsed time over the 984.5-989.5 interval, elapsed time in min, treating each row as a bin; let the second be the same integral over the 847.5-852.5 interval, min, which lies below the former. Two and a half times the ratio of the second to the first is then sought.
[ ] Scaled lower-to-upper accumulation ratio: 2.26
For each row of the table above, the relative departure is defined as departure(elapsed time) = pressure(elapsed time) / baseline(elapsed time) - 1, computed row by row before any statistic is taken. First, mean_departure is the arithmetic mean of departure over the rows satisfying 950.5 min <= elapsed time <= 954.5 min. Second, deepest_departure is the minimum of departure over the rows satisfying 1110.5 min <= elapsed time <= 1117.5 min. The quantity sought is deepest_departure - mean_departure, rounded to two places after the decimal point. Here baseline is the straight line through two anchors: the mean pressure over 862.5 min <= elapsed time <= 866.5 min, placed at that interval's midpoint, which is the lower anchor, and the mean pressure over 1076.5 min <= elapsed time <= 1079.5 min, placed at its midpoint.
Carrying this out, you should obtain -0.12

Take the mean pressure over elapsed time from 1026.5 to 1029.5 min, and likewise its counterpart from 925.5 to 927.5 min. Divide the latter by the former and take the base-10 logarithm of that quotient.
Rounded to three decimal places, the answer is -0.042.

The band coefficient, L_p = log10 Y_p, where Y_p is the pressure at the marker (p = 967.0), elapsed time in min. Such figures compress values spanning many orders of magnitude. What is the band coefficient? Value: 0.797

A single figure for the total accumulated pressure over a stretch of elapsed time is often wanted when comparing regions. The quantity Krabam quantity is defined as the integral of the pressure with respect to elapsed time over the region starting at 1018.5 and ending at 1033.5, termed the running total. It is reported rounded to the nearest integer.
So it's 85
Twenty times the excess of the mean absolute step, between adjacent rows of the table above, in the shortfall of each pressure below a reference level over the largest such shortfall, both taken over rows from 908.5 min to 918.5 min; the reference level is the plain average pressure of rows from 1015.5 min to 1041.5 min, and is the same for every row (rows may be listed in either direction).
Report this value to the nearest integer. -10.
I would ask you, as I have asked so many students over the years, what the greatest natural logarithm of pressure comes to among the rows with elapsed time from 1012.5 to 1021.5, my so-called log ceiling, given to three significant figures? 1.80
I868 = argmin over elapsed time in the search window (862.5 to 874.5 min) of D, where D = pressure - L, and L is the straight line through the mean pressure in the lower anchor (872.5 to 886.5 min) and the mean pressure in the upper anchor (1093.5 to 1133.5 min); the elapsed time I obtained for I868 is 864.0 min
